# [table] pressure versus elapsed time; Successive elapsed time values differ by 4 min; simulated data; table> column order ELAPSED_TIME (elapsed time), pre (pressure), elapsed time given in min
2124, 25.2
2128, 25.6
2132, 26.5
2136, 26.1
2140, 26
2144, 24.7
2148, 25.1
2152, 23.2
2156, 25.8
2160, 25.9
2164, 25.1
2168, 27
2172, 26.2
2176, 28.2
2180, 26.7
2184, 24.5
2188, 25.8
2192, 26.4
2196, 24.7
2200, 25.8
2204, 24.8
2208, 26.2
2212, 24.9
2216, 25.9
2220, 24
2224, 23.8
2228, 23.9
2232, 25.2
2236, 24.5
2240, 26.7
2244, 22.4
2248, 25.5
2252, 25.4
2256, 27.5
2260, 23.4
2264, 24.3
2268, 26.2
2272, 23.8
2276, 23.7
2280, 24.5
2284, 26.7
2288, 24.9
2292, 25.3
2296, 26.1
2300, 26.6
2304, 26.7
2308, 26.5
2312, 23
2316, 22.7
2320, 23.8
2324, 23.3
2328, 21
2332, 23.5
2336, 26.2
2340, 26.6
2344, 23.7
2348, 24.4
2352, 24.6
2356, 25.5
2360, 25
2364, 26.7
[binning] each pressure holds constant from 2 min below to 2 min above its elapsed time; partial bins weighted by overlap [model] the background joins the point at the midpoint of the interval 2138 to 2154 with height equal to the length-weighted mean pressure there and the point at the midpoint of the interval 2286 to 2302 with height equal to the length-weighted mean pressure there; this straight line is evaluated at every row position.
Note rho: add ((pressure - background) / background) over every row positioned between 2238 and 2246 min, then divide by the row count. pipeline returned -0.03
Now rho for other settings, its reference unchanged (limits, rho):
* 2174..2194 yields 0.05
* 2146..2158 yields 0.00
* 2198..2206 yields 0.01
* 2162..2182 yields 0.07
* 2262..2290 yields -0.03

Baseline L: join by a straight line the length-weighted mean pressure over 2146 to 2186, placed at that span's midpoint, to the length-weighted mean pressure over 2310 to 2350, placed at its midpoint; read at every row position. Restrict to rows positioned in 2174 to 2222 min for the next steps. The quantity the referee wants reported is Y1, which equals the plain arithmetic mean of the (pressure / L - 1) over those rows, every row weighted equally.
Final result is 0.010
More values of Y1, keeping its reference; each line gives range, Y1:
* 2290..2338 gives 0.023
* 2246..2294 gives 0.023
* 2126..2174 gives -0.014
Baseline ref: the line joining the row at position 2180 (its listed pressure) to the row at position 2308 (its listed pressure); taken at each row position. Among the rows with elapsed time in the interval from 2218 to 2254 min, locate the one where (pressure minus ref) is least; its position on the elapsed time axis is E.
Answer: 2244 min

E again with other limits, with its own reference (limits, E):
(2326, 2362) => 2328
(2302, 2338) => 2328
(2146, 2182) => 2152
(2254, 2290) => 2260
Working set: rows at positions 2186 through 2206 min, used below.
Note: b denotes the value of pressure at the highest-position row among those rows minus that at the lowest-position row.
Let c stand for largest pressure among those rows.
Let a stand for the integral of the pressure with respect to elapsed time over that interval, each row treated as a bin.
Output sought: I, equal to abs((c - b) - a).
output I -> 483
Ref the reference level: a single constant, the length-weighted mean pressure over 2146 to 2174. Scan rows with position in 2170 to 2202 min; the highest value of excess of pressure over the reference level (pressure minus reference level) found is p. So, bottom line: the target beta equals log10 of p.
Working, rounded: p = 2.7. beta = 0.44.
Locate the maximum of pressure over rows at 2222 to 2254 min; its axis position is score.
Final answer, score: 2240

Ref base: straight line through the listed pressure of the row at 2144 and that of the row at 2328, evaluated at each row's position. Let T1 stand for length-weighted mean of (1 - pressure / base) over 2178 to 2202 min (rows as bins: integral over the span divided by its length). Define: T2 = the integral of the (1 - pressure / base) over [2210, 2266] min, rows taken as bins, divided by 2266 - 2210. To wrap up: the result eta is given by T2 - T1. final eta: -0.01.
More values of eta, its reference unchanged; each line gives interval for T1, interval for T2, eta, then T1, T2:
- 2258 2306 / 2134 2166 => 0.12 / -0.15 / -0.03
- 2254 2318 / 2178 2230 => 0.08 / -0.15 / -0.07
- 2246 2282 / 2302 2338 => -0.02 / -0.12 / -0.14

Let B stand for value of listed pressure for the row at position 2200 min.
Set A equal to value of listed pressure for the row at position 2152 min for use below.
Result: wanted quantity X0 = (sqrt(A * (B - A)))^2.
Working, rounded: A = 23.2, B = 25.8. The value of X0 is 60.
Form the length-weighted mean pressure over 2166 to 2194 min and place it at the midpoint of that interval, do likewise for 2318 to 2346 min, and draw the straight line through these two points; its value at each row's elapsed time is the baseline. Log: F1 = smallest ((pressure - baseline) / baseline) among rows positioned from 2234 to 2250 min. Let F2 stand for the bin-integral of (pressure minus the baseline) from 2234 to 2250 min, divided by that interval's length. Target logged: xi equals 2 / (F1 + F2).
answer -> -3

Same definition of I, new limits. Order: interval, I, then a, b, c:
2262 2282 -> 464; 490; 0.2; 26.2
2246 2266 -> 476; 504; -1.2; 27.5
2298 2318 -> 471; 502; -3.9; 26.7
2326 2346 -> 460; 484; 2.7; 26.6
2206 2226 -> 471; 499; -2.4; 26.2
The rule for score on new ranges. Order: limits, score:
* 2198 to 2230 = 2208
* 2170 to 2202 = 2176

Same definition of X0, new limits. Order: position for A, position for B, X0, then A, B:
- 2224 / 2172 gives 57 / 23.8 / 26.2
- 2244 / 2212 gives 56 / 22.4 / 24.9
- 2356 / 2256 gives 51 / 25.5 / 27.5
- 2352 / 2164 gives 12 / 24.6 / 25.1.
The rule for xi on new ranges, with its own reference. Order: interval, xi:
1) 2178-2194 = -4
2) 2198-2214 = -3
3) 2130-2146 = -2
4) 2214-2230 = -1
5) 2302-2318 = 7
